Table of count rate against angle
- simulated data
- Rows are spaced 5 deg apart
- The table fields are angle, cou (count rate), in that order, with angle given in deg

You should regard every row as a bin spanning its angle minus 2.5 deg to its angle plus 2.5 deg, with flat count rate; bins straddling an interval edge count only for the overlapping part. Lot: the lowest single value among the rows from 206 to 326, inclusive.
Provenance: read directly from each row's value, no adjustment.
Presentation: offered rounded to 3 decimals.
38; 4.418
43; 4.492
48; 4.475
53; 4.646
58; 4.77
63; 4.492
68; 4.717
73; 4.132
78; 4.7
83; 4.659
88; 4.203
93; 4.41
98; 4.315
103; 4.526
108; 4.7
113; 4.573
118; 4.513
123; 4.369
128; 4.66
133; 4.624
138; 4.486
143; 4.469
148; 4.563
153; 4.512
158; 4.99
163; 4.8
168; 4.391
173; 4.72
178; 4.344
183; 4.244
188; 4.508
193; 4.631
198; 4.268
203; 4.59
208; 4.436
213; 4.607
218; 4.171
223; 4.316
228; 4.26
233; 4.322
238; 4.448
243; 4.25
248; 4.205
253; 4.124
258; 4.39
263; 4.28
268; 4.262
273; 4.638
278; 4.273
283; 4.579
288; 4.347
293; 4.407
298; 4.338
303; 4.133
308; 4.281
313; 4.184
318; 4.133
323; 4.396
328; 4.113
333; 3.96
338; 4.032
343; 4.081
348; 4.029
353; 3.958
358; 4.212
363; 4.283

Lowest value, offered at 4.124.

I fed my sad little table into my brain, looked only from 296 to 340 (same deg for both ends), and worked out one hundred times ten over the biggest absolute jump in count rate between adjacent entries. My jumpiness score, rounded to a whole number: 3534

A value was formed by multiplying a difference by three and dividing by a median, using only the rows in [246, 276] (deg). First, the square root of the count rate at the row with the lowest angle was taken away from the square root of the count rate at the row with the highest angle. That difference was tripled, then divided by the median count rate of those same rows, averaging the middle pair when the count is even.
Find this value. 0.072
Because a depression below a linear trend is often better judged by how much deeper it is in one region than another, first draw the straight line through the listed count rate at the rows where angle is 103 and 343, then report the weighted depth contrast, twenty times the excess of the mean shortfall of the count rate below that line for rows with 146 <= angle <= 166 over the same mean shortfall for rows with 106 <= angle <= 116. -3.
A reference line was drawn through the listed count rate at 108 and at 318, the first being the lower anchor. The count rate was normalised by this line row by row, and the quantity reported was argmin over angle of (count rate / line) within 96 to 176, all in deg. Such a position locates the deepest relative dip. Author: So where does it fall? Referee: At 98 deg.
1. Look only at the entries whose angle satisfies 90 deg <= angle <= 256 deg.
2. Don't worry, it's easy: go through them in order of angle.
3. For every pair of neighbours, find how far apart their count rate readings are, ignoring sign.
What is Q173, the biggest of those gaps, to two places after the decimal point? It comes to 0.48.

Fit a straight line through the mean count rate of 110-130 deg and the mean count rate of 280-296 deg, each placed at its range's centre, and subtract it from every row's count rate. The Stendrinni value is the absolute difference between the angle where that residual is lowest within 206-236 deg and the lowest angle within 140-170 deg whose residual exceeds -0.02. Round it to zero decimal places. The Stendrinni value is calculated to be 70 deg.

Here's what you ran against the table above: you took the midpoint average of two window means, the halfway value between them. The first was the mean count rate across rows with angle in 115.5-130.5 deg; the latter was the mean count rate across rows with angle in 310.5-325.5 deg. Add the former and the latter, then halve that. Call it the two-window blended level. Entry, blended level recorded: 4.38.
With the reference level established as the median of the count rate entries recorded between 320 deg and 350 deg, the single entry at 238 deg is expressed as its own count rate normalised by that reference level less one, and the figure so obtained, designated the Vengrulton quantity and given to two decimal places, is 0.10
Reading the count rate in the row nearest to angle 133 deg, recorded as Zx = 4.624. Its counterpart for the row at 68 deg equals 4.717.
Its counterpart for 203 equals 4.59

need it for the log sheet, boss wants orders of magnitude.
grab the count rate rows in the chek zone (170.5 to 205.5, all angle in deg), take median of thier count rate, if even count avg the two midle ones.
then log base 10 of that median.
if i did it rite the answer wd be 0.654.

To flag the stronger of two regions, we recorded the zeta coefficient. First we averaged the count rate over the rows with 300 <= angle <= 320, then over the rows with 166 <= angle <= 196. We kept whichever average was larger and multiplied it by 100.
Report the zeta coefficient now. 447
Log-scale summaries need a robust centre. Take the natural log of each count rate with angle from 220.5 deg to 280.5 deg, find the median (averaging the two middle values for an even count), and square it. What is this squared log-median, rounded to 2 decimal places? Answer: 2.11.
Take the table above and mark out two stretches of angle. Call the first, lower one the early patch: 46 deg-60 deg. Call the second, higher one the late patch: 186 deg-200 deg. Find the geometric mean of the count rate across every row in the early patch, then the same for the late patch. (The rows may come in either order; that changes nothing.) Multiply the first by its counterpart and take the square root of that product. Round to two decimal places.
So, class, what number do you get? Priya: 4.55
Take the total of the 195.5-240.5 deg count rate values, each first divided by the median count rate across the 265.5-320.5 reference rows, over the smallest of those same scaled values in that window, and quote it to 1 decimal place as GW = 9.5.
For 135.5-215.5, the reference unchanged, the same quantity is 17.1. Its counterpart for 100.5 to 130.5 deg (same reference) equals 6.3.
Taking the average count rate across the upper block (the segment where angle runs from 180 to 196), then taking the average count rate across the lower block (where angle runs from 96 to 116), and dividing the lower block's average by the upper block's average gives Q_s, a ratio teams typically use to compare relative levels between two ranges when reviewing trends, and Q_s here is 1.02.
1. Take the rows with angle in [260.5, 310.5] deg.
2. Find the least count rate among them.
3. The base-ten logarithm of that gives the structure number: 0.616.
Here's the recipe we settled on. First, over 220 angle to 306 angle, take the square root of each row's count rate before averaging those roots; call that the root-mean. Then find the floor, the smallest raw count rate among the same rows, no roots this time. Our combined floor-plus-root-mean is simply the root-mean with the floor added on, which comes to 6.20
